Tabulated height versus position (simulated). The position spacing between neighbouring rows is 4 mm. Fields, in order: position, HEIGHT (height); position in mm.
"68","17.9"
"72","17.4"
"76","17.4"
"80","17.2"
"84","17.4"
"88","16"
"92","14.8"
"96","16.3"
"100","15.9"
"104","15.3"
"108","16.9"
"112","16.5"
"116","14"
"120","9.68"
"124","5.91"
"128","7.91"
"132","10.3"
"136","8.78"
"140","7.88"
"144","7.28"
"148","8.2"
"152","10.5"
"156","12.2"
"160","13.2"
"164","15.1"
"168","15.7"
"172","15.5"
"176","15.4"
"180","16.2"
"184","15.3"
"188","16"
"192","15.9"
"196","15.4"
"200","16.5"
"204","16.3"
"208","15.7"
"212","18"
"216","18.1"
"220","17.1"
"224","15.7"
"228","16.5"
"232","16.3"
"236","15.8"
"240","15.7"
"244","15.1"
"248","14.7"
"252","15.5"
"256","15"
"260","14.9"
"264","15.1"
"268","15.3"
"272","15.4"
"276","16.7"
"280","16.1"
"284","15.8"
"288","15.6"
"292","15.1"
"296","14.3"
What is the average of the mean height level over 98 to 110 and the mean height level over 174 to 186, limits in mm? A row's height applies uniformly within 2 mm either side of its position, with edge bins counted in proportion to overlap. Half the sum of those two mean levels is 15.8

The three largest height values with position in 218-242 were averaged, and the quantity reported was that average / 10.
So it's 1.66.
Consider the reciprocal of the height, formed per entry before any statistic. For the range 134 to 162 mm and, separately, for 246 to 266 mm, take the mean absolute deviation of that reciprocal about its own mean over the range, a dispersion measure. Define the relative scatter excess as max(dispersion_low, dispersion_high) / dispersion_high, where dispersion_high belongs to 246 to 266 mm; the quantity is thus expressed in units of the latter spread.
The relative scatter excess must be 22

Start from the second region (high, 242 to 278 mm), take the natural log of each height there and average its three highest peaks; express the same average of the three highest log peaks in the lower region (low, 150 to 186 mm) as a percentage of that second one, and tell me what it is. 100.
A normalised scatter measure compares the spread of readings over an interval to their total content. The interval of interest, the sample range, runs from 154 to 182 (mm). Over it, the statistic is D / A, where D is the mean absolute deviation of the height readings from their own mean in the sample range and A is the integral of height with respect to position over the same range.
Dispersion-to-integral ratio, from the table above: 0.0028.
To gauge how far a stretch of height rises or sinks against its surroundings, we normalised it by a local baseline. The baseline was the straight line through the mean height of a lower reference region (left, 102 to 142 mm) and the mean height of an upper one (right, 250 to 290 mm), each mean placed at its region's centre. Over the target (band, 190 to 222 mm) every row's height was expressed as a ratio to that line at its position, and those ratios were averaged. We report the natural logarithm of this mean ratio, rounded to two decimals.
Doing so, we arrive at 0.19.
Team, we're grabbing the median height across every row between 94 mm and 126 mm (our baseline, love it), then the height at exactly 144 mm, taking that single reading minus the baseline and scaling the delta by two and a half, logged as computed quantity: -21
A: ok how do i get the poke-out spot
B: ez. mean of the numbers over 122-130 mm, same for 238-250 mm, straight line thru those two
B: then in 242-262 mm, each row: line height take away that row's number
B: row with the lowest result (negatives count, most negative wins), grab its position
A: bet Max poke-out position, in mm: 244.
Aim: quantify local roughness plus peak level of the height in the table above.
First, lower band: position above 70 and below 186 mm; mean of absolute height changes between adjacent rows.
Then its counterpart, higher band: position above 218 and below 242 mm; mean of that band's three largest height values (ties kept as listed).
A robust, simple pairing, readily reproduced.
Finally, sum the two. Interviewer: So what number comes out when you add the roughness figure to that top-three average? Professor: 17.9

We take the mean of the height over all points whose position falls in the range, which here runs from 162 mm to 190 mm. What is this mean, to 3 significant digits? 15.6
